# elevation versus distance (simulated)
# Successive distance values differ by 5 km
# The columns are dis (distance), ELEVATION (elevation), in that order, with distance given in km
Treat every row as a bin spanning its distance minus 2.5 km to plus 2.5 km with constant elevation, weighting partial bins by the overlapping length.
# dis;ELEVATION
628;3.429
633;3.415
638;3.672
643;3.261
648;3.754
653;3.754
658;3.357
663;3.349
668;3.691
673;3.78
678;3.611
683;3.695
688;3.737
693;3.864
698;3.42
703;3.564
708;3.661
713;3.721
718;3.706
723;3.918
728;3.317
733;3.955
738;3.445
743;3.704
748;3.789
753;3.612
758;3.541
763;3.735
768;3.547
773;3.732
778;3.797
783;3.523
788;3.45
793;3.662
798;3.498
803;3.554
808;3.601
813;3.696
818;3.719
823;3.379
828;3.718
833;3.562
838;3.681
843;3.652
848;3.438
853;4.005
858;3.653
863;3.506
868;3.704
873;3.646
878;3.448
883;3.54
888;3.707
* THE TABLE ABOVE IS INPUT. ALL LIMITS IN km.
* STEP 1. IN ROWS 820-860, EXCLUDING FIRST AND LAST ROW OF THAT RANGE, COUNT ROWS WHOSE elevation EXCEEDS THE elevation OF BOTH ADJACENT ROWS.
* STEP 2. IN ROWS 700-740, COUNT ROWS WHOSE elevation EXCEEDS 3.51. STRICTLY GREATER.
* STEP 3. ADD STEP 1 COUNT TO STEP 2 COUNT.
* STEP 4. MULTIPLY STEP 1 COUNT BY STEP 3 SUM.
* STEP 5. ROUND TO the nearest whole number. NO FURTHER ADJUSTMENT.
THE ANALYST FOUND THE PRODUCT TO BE 27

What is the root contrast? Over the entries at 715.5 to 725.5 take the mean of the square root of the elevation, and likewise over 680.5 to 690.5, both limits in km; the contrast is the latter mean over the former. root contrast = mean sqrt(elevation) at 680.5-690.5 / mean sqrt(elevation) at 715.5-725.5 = 0.987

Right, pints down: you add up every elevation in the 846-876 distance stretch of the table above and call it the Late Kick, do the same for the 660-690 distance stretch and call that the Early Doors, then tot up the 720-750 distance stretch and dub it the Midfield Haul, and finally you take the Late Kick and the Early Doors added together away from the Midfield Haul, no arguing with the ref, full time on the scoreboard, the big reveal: -21.7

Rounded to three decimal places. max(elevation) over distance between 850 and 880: 4.005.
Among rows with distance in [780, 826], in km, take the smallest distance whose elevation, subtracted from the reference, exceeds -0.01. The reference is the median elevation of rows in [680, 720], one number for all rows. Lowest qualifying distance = 783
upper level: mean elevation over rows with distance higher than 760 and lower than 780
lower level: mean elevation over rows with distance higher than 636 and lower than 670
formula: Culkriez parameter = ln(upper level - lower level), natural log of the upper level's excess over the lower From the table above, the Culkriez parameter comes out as -1.9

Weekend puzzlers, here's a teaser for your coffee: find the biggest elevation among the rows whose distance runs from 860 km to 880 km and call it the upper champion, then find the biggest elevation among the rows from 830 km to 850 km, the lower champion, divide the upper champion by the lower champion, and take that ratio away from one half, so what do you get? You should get -0.51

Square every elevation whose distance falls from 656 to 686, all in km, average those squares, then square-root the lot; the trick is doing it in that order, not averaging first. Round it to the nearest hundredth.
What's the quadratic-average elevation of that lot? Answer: 3.58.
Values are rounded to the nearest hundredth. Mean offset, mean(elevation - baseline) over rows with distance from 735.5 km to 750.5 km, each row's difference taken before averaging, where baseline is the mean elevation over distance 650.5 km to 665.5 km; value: 0.16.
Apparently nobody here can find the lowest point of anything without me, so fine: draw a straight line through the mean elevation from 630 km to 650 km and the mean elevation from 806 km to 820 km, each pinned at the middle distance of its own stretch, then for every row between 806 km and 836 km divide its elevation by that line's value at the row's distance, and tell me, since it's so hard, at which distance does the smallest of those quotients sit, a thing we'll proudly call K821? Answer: 823 km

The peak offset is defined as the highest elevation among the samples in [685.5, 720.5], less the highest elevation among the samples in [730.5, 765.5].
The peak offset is -0.091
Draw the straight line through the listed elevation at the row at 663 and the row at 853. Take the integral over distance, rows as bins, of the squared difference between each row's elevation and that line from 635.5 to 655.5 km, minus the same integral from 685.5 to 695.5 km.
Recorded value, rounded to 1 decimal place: 1.5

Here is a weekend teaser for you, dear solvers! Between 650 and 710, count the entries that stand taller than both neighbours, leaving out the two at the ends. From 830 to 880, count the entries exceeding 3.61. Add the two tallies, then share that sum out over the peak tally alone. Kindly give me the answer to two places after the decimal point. 4.00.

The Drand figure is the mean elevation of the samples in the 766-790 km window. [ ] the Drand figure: 3.61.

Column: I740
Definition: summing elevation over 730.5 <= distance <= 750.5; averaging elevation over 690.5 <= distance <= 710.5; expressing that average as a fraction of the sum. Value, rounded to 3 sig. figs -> 0.244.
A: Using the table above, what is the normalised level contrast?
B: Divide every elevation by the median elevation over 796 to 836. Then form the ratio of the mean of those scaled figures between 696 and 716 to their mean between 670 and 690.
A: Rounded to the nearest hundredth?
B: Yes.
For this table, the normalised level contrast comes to 0.97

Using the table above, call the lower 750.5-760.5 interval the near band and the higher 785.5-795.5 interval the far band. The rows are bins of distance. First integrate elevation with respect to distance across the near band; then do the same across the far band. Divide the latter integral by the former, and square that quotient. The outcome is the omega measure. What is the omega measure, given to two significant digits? 0.99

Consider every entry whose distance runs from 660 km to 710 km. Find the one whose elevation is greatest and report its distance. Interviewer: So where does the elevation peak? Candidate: 693 km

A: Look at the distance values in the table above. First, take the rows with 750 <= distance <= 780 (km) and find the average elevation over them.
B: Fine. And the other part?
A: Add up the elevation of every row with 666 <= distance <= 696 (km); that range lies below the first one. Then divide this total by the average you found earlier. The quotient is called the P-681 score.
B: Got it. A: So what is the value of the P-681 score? 6.11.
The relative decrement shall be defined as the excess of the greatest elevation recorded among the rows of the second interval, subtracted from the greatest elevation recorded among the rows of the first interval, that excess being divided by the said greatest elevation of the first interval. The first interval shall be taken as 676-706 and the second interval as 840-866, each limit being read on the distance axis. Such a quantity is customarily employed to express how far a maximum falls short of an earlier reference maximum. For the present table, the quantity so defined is -0.036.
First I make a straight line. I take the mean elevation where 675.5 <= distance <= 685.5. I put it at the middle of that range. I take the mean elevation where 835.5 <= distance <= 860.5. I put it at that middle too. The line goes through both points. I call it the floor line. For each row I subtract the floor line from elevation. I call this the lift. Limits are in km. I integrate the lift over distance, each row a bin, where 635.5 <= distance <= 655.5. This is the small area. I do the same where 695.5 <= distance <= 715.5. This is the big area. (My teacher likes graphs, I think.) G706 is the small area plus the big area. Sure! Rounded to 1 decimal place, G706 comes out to -2.0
